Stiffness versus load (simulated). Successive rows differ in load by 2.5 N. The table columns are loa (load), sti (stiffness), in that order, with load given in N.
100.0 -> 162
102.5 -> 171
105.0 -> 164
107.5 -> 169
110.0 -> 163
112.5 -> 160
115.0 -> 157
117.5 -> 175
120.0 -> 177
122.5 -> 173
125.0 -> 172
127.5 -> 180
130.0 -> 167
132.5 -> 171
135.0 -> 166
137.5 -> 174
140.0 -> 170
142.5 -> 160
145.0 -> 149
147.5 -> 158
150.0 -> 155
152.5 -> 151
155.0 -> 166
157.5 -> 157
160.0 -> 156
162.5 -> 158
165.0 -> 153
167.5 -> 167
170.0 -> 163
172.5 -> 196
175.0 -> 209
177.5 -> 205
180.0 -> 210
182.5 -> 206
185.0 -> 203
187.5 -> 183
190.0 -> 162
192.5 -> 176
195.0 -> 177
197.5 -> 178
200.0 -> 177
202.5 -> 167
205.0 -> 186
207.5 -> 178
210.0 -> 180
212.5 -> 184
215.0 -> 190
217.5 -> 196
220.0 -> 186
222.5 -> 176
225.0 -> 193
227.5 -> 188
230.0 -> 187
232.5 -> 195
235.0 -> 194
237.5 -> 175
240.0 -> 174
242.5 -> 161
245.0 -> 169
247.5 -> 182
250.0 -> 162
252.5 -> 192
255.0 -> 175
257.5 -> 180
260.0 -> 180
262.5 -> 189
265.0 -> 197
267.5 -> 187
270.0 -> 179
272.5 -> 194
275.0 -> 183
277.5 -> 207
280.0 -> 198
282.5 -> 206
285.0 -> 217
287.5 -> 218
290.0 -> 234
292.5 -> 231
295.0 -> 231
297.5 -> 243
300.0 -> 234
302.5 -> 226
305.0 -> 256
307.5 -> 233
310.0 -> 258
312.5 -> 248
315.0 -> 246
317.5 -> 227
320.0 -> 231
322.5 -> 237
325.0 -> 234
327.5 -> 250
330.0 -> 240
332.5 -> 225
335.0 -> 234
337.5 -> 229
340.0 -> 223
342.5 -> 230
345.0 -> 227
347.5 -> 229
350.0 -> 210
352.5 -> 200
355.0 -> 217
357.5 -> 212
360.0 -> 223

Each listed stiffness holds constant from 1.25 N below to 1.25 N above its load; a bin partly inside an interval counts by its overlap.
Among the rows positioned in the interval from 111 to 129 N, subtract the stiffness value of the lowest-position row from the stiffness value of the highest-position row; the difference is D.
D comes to 20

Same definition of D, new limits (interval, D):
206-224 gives -2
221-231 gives 11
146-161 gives -2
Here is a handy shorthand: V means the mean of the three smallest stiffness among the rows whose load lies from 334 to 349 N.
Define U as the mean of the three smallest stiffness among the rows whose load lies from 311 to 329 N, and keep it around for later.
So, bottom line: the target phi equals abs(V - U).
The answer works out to 4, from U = 231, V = 226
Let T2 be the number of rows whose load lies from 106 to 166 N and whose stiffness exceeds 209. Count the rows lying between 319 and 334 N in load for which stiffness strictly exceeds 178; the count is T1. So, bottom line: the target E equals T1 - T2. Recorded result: 6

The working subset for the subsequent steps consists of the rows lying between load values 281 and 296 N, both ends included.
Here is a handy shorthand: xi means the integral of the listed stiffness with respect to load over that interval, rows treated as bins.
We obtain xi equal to 3334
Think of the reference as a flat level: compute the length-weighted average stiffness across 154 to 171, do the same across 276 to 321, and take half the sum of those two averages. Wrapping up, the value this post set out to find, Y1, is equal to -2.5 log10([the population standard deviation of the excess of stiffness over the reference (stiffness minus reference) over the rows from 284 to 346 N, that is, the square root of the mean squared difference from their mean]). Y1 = -2.55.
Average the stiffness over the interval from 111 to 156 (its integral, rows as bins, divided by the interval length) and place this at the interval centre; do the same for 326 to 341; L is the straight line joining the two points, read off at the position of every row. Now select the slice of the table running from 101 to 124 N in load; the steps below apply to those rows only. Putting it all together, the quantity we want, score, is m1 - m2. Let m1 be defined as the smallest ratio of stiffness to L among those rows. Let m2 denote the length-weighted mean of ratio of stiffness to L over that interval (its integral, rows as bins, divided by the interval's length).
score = -0.073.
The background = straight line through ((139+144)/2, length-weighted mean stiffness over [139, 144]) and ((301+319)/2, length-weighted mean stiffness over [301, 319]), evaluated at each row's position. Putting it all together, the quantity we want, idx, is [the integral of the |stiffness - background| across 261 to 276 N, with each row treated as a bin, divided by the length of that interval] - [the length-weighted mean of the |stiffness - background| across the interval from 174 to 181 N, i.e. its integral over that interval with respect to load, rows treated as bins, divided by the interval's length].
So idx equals 7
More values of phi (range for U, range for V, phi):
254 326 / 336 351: 42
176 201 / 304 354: 39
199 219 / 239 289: 10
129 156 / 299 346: 73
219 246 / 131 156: 16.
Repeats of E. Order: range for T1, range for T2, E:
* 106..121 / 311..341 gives -12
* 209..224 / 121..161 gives 5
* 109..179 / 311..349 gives -11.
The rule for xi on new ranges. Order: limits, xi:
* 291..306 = 3547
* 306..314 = 1973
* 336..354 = 3983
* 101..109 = 1341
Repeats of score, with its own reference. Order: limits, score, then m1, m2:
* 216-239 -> -0.079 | 0.87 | 0.95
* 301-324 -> -0.065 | 0.99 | 1.06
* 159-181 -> -0.140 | 0.87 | 1.01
